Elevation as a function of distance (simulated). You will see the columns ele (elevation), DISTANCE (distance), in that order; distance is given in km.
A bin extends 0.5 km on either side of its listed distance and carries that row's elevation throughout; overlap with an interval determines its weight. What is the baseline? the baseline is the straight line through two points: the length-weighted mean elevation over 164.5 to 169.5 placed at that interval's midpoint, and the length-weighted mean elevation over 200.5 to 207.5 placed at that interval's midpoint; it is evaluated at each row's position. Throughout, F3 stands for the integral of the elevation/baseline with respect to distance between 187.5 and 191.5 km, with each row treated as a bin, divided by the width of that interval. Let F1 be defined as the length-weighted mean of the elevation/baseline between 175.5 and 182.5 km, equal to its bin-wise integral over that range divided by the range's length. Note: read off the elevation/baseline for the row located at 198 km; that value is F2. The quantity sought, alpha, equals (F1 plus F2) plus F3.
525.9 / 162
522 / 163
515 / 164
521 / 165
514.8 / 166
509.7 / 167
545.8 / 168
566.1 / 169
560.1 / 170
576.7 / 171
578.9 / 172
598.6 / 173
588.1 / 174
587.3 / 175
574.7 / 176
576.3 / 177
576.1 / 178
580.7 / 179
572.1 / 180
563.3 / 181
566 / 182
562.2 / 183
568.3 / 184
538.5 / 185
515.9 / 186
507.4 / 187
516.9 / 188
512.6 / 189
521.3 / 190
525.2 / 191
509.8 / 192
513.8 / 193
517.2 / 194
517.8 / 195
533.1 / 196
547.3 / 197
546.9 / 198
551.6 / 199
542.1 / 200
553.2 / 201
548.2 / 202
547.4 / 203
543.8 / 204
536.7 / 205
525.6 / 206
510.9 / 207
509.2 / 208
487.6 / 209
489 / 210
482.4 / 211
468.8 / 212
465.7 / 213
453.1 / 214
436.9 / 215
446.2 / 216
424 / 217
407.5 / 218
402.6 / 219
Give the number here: 3.06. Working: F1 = 1.07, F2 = 1.02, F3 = 0.97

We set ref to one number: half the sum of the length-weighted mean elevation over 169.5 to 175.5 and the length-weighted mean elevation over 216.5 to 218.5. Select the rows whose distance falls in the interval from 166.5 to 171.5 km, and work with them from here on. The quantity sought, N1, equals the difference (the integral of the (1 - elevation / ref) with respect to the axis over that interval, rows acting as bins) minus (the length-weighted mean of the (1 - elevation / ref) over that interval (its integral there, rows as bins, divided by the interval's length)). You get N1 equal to -0.43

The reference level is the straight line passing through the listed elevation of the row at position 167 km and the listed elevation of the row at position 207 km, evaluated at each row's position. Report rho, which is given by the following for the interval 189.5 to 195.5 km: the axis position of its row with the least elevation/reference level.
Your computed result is 192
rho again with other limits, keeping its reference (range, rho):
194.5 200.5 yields 195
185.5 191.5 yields 187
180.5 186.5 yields 186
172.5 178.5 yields 176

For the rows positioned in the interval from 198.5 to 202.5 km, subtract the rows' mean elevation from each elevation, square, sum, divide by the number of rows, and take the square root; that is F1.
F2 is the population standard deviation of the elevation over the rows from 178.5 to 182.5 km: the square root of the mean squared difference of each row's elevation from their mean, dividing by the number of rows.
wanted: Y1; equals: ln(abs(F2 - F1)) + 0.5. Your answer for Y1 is 1.39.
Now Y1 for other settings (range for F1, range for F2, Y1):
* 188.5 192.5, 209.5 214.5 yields 2.36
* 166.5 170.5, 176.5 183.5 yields 3.22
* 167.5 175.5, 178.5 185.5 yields 1.87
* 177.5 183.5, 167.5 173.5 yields 2.77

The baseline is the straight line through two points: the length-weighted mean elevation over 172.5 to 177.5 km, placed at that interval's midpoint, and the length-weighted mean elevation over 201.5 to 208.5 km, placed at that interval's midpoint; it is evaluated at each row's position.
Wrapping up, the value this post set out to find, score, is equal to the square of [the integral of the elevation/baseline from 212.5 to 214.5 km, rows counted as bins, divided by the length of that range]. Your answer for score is 0.79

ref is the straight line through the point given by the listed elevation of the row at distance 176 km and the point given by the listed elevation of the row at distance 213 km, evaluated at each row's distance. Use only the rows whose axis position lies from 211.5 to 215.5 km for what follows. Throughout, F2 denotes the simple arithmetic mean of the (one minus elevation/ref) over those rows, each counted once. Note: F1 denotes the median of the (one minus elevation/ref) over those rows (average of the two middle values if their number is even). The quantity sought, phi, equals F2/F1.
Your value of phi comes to 1.7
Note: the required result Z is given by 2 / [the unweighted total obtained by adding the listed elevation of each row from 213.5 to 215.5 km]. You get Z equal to 0.0022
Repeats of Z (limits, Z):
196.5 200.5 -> 0.0009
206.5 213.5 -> 0.0006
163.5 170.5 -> 0.0005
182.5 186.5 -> 0.0009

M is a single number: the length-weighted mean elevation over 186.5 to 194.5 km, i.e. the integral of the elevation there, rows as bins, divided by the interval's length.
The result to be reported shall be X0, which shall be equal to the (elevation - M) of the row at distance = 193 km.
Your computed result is -2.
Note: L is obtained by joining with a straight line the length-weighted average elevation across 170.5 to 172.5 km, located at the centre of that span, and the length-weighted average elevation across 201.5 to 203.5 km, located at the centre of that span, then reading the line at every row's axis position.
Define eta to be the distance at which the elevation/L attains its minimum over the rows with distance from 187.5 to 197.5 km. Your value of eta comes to 192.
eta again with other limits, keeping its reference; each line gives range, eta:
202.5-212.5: 212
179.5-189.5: 187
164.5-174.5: 167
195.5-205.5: 196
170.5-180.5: 171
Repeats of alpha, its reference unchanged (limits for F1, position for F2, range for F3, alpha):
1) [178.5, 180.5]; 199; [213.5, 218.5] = 2.91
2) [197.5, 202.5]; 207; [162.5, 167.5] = 2.94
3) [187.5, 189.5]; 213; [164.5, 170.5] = 2.83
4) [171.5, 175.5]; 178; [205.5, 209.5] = 3.13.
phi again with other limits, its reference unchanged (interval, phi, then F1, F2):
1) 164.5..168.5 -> 0.9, 0.14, 0.13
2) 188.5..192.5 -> 1.0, 0.03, 0.03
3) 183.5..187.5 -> 0.7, 0.04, 0.03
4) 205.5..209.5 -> 0.9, -0.06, -0.05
